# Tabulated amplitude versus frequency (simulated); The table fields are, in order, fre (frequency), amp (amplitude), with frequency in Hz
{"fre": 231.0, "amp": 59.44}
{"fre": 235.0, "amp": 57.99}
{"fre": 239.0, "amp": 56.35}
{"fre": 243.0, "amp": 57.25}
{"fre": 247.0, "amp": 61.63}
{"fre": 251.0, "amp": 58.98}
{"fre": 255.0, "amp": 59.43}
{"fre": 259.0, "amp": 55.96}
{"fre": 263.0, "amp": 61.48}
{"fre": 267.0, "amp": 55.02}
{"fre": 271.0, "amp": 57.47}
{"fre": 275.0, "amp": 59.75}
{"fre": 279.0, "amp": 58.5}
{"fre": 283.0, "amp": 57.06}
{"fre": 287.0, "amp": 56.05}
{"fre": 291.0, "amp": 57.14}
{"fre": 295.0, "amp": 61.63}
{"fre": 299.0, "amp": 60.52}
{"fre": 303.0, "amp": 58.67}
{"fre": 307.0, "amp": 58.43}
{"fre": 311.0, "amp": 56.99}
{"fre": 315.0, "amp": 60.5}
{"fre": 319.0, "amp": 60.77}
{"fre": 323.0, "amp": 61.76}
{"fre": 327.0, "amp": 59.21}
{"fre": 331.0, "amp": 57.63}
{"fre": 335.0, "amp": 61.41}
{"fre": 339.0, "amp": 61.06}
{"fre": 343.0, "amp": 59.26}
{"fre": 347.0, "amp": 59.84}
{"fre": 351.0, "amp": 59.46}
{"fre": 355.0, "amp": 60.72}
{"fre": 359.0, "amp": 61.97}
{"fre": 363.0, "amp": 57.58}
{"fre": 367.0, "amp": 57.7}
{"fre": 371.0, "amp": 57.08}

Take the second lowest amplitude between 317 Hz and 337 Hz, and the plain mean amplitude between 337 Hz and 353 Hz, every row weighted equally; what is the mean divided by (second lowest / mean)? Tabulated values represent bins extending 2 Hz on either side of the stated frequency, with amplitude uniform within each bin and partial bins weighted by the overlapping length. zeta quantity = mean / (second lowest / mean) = 60.6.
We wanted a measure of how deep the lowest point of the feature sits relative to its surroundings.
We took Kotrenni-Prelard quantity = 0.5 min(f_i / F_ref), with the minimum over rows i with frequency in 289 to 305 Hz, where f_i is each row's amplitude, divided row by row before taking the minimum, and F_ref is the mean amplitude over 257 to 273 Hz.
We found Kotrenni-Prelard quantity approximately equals 0.497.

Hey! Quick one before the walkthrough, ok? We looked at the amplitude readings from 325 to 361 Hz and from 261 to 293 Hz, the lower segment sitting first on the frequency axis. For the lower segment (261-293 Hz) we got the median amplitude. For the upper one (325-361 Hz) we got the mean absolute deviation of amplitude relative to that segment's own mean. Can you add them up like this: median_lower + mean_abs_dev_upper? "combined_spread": 58.4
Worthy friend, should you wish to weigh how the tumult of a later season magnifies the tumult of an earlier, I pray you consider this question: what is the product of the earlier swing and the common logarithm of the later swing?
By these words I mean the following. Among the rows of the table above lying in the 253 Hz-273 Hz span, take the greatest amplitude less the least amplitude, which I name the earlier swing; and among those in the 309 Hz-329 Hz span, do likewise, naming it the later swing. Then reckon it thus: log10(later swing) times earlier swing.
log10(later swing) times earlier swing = 4.4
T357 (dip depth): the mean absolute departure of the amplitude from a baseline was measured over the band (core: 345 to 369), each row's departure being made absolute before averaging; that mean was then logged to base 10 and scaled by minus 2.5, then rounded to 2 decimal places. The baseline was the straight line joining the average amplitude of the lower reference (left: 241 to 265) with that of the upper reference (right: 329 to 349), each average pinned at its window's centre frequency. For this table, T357 -0.32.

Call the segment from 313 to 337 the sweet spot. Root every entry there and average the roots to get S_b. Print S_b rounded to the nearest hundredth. 7.76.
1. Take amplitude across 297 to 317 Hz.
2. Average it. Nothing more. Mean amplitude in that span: 59.0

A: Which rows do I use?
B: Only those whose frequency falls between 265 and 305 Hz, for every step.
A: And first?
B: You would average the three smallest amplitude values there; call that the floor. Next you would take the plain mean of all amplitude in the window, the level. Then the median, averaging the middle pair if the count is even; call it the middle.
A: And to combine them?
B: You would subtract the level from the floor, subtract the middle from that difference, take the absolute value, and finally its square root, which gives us 7.75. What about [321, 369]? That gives 7.86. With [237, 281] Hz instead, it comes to 7.81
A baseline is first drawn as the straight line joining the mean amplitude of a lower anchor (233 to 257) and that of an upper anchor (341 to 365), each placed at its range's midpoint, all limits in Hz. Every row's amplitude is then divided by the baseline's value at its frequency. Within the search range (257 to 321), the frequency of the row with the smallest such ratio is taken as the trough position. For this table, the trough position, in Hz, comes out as 267.0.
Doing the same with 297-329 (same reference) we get 311.0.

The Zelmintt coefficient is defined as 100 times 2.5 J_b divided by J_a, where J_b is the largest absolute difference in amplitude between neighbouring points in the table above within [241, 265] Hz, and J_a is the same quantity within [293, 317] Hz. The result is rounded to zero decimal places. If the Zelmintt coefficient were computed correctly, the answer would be 393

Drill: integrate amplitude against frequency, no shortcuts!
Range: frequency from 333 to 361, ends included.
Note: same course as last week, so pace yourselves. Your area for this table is 1695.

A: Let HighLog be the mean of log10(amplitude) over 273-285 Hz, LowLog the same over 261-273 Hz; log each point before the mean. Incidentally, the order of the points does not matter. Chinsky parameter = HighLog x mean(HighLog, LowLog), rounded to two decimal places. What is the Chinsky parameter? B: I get 3.12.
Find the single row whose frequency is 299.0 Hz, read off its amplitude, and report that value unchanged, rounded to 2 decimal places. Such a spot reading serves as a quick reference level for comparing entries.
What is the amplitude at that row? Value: 60.52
